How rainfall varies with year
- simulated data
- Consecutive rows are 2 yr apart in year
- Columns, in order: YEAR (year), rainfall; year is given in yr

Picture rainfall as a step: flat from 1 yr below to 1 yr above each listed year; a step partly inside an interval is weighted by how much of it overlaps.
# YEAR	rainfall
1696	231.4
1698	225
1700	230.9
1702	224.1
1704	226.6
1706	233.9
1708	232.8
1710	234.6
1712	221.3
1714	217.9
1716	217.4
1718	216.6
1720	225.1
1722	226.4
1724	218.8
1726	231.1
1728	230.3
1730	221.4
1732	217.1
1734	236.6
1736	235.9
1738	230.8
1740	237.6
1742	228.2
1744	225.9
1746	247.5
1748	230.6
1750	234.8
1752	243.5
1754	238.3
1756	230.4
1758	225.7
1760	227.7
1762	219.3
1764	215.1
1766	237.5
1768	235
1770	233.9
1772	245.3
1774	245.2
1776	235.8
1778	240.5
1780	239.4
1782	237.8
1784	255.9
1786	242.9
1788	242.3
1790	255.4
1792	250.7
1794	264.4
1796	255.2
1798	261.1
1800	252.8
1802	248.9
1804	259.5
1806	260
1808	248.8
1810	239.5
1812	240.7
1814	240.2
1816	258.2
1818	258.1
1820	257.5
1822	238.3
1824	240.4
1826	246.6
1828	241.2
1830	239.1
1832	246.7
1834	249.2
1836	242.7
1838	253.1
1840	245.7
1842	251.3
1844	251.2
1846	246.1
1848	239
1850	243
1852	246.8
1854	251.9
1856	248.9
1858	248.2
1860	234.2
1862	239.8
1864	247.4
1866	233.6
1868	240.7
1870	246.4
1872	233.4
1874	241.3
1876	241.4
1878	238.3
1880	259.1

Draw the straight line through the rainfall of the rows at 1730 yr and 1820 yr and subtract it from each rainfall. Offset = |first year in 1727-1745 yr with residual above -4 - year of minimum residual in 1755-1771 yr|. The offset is 36 yr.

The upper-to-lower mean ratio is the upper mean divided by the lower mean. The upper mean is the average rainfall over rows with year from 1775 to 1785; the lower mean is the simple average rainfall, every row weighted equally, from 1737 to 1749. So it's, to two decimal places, 1.04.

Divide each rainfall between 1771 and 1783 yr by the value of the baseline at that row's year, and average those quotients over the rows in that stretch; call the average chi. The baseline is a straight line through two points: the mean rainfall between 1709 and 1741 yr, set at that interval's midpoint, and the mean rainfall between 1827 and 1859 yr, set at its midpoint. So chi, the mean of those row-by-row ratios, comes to 1.02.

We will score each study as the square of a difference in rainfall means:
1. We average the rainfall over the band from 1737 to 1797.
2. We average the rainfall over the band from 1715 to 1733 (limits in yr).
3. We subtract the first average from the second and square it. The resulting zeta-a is 247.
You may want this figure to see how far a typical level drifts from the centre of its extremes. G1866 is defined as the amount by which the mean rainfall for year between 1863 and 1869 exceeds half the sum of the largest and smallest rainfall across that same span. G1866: 0.07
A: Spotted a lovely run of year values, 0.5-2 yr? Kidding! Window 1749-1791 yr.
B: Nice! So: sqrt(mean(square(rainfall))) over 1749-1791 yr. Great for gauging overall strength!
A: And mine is 237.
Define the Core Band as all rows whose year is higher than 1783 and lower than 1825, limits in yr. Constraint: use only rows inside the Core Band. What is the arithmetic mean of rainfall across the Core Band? 251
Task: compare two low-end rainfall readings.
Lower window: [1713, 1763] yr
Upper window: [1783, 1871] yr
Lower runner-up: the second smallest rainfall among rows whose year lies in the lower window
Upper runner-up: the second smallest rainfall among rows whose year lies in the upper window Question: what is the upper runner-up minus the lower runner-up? 17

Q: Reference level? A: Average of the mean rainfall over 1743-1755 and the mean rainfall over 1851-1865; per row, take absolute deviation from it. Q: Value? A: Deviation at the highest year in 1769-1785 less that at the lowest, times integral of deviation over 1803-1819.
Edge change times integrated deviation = 1268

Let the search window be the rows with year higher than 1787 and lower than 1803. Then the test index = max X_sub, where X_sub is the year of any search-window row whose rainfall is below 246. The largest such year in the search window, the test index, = 1788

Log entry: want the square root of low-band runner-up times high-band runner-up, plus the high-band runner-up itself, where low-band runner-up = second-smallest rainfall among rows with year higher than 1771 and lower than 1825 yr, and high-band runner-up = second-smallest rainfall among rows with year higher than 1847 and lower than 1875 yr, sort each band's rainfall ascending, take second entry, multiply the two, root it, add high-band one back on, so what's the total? 469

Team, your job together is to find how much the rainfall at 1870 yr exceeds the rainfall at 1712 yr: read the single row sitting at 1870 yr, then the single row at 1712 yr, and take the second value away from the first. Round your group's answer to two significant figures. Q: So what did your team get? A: 25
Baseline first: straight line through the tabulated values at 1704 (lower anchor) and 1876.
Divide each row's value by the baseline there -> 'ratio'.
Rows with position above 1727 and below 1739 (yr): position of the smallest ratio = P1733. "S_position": 1732 yr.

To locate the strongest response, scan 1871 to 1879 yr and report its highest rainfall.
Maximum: 241.4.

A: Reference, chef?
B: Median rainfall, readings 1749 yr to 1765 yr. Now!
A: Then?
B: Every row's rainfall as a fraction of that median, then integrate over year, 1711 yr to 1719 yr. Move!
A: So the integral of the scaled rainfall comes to 7.6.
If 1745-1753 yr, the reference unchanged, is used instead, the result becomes 8.4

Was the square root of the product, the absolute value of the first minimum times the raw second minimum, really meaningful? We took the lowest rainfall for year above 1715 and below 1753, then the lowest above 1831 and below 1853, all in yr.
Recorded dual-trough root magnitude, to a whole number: 228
